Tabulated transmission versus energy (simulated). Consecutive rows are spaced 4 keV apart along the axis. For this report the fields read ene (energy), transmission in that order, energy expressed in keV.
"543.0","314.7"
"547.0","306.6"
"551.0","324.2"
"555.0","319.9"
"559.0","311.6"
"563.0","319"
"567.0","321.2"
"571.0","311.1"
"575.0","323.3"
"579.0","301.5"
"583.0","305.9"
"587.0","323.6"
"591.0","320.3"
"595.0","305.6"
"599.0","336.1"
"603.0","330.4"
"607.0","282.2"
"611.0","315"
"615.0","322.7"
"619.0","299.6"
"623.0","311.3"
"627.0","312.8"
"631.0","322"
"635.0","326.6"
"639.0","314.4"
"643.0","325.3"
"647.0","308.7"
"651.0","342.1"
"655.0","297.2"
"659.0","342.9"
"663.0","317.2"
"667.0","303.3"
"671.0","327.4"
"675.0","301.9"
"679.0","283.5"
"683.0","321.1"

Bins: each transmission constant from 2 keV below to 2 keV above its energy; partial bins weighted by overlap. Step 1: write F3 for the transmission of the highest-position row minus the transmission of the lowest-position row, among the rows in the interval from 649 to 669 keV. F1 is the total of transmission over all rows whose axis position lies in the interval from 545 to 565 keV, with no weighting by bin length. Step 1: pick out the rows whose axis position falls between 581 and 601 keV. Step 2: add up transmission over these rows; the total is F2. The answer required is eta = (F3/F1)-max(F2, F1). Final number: -1592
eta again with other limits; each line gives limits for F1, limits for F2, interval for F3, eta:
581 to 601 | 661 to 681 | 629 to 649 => -1592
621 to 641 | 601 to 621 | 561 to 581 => -1587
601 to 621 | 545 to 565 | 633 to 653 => -1581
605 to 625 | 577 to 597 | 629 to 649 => -1557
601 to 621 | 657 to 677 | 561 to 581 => -1593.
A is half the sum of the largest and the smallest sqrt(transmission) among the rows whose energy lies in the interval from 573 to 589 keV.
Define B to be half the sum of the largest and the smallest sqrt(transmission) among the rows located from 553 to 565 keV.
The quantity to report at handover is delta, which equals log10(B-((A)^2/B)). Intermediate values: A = 17.7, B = 17.8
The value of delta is -0.7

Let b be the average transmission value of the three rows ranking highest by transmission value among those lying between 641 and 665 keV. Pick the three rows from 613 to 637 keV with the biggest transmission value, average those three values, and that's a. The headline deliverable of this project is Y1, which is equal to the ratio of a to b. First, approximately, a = 324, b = 337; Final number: 0.96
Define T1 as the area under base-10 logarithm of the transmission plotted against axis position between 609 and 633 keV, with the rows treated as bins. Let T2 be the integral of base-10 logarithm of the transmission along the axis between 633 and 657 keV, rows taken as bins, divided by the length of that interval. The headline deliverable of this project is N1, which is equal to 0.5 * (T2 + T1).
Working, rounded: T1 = 60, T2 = 2.50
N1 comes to 31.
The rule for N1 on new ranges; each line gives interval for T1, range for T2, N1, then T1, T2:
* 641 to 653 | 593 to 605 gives 16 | 30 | 2.51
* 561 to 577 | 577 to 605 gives 21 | 40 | 2.50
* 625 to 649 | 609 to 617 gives 31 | 60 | 2.50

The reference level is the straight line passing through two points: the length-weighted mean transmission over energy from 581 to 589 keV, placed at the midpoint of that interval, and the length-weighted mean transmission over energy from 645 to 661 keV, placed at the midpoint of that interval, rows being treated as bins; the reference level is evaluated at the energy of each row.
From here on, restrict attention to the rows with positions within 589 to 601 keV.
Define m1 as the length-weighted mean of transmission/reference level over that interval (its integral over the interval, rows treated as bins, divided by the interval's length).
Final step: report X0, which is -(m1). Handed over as -1.015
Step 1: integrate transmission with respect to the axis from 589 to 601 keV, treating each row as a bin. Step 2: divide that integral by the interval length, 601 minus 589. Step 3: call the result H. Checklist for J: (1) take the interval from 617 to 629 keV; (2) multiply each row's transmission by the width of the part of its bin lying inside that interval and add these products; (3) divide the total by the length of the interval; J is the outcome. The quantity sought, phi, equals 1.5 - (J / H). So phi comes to 0.54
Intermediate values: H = 321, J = 308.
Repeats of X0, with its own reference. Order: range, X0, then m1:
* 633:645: -1.003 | 1.00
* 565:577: -1.017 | 1.02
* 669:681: -0.935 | 0.94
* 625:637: -1.001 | 1.00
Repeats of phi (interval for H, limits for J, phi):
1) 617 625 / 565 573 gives 0.46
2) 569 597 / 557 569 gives 0.49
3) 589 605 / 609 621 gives 0.53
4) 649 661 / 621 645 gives 0.53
